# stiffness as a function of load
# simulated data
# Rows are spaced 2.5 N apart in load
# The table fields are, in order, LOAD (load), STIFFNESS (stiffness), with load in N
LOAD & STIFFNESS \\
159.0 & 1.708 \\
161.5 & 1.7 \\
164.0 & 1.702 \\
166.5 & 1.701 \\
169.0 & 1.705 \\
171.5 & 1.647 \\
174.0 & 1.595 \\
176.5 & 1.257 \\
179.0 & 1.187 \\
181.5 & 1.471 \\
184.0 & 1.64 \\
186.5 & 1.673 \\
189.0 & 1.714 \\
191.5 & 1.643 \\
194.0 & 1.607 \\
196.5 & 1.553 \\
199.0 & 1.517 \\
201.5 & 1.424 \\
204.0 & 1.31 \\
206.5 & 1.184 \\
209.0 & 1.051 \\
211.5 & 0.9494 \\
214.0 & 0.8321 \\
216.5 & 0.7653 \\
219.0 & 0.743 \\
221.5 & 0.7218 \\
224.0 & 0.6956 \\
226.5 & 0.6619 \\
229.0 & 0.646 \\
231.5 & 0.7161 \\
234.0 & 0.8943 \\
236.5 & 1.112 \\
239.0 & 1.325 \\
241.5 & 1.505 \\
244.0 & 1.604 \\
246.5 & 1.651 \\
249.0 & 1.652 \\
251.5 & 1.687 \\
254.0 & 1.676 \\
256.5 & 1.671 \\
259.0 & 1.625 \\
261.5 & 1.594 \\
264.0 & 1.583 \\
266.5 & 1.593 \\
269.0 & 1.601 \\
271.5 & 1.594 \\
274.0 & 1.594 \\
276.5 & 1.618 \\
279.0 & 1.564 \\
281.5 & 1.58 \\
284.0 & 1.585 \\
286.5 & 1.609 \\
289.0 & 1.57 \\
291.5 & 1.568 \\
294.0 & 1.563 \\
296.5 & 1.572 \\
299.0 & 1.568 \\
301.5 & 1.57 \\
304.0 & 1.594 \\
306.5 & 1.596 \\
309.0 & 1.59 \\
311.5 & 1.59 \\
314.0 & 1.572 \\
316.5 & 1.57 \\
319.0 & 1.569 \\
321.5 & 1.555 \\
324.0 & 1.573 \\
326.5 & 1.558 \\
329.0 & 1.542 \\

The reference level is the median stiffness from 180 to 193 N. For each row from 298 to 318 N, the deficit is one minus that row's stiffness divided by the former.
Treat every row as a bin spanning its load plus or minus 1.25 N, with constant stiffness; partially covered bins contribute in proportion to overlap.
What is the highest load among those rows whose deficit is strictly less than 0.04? 311.5 N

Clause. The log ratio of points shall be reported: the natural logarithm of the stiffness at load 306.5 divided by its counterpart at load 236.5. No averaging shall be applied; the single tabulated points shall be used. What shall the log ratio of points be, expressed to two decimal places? 0.36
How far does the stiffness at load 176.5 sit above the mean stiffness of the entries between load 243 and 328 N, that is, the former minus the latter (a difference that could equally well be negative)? -0.34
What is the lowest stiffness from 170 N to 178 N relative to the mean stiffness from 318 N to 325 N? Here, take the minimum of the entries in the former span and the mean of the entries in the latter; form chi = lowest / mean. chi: 0.80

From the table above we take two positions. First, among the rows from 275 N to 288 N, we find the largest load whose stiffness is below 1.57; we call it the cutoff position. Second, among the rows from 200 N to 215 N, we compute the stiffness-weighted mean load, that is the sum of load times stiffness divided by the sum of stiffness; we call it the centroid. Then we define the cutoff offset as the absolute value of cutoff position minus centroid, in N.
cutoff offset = 72.0 N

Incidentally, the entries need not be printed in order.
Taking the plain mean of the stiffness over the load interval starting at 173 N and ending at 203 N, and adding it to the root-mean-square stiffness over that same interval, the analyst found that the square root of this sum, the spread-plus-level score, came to 1.75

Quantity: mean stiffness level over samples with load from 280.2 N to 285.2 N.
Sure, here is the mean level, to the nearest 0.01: 1.58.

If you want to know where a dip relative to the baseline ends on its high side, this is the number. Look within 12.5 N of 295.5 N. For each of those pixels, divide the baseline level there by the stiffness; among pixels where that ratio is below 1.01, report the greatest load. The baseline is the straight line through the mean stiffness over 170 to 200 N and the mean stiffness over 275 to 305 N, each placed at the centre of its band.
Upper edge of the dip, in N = 306.5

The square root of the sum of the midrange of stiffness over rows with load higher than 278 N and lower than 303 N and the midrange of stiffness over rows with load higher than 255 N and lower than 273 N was 1.79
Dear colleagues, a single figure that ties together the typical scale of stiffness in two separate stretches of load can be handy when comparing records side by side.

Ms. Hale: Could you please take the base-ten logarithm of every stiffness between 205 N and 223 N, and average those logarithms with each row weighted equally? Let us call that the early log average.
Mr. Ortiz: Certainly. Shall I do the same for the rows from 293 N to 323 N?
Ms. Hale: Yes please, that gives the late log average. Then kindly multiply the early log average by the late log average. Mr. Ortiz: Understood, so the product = -0.011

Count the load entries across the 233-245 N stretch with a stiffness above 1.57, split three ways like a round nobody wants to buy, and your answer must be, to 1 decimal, 0.3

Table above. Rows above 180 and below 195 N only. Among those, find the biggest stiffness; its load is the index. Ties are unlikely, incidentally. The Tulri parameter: 189.0 N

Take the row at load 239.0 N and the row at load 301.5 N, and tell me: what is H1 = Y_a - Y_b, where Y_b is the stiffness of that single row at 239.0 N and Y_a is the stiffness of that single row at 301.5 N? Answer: 0.2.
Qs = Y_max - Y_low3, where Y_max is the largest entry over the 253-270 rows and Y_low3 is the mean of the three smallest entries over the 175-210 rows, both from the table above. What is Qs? 0.54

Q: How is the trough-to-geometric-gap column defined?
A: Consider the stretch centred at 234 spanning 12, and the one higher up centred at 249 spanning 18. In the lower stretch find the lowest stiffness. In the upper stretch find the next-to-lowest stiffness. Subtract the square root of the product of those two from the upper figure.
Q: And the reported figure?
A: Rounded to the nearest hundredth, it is 0.59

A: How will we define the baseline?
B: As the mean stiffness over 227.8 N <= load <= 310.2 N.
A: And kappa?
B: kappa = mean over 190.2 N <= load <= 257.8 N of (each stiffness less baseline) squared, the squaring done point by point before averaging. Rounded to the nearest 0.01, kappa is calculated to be 0.23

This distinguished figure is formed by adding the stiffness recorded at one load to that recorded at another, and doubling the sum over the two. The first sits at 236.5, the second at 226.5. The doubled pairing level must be 3.5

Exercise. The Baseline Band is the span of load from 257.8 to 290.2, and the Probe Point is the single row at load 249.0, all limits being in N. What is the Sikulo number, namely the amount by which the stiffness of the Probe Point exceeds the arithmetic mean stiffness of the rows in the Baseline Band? 0.06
